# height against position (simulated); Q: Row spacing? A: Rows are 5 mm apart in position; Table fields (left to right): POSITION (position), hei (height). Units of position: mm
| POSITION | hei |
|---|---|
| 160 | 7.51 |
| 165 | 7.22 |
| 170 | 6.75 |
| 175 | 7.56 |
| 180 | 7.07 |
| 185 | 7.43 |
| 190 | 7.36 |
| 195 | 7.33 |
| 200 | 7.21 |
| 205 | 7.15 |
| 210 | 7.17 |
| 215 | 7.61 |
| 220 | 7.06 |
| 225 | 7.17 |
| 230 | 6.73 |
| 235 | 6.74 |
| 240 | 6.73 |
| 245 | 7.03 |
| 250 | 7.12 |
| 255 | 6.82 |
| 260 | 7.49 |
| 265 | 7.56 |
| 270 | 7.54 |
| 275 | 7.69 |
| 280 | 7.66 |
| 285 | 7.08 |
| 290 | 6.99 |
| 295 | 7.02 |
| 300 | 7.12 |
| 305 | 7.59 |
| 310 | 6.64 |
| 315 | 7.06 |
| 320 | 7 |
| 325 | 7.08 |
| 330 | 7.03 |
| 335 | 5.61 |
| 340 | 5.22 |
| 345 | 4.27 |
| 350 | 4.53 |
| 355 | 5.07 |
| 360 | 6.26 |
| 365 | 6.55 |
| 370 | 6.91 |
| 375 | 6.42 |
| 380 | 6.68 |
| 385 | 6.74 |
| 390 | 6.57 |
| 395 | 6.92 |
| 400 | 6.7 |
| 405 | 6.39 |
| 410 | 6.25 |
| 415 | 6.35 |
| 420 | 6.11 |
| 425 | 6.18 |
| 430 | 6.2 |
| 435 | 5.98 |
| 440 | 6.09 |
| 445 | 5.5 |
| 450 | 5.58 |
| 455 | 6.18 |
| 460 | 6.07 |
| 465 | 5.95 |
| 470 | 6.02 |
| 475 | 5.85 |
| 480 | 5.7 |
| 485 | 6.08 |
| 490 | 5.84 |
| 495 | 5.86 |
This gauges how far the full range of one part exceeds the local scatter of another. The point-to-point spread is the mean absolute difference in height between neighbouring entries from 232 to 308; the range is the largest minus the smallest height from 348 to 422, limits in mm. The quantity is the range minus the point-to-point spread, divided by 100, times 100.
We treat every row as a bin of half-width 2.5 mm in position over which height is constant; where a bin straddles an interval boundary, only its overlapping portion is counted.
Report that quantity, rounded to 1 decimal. 2.2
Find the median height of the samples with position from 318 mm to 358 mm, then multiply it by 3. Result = 16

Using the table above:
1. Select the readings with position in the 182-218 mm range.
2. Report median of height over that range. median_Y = 7.3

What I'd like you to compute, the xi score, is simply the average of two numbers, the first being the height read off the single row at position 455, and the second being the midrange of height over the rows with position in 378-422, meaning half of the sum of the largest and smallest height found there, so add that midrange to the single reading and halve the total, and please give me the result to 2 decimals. 6.35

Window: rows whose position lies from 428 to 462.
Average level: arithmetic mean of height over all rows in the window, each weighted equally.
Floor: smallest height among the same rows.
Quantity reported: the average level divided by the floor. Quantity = 1.08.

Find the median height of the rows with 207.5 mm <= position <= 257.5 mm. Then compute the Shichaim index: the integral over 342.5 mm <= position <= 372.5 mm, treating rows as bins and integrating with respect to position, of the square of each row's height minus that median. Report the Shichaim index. 94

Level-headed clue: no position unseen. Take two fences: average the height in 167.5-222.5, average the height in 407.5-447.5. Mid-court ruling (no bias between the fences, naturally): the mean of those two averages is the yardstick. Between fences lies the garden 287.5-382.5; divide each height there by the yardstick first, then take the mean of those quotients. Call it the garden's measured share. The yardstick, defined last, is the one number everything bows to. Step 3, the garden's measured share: 0.96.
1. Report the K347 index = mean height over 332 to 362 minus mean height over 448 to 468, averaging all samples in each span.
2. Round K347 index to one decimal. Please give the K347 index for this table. -0.8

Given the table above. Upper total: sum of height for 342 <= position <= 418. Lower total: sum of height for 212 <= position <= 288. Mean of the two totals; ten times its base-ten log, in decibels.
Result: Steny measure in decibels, 20.01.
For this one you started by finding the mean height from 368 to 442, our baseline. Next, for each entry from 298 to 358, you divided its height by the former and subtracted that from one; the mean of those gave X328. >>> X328 0.039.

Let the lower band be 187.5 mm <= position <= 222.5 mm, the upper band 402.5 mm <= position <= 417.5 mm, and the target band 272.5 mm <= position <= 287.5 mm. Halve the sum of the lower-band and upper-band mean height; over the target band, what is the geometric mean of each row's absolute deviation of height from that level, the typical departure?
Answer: 0.60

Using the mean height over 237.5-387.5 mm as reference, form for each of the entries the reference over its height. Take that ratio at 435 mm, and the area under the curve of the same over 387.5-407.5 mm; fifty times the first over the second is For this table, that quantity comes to 2.8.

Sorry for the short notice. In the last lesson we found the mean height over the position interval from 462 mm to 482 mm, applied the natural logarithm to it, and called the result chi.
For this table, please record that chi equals 1.77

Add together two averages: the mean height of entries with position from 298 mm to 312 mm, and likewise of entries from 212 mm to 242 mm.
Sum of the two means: 14.1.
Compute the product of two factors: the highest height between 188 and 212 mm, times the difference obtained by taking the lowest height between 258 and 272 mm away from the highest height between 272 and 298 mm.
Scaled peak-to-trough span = 1.5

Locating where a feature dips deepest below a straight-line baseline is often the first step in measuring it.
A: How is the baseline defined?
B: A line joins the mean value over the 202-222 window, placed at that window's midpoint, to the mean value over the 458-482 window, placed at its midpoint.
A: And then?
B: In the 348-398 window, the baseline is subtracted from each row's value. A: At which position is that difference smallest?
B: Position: 350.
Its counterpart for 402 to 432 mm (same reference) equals 420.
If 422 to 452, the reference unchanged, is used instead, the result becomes 445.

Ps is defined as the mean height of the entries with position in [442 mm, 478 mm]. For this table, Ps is 5.9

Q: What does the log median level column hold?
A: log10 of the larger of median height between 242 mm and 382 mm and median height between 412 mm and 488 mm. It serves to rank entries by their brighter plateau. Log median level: 0.846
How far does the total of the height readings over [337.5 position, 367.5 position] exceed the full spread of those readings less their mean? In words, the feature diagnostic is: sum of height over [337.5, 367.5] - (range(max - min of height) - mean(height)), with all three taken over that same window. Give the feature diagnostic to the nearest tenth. 34.9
